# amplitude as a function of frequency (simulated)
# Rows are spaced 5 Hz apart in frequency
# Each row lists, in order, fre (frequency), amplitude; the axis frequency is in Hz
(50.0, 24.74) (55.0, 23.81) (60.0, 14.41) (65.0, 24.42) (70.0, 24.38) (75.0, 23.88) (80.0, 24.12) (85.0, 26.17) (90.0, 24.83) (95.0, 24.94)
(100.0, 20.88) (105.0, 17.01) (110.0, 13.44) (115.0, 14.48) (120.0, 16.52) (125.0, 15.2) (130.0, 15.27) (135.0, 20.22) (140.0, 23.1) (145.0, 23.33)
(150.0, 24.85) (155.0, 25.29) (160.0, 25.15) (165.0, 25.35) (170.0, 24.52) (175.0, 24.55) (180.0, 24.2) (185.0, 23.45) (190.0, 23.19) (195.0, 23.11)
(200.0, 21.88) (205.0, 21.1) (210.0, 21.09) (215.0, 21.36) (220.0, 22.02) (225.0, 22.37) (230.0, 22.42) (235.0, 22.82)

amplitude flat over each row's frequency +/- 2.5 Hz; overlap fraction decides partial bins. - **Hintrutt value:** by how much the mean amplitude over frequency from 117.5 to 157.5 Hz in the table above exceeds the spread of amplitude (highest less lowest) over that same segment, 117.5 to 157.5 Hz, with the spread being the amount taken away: 10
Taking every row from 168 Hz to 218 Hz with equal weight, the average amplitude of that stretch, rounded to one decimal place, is 22.8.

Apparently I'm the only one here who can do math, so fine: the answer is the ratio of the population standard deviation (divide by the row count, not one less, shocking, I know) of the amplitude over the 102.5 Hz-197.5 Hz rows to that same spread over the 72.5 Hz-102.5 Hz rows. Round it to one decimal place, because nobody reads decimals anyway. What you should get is 2.6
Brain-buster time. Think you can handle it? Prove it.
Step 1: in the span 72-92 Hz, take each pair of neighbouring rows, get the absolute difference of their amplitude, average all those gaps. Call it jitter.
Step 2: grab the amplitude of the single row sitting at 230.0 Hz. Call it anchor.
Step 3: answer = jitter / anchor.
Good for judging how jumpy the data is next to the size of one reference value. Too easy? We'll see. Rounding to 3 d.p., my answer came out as 0.054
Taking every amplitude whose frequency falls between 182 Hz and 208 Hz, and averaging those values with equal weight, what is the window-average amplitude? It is 22.5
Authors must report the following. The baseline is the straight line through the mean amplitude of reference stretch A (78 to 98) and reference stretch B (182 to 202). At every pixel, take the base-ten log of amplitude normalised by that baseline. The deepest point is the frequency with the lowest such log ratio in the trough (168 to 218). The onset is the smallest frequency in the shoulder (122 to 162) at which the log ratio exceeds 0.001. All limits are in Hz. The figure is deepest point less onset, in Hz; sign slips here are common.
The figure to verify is 55 Hz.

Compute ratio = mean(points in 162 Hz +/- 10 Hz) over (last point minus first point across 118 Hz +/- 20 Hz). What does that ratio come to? -38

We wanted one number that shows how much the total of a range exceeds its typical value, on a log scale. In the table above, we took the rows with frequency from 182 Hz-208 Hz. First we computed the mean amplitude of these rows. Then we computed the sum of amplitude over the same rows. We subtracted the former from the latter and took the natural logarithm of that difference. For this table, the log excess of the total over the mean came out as 4.50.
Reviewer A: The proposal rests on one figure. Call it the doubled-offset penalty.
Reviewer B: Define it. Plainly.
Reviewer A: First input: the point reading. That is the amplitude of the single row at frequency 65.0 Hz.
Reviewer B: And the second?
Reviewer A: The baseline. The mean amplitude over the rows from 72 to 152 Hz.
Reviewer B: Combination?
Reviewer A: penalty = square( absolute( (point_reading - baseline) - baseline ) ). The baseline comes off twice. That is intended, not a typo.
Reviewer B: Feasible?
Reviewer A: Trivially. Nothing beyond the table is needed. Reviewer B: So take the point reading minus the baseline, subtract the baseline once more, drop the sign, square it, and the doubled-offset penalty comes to 276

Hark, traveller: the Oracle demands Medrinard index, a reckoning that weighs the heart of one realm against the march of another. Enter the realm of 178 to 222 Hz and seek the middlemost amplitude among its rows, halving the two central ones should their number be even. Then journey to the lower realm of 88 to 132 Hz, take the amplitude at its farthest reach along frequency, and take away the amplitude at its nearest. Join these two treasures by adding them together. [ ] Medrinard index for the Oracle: 12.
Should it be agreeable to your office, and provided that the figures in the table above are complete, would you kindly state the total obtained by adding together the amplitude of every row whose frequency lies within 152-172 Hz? 100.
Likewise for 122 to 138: 51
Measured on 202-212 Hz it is 42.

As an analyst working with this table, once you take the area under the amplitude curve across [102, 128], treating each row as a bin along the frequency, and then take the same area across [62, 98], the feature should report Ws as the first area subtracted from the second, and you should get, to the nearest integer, 480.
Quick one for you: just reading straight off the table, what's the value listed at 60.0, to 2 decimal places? 14.41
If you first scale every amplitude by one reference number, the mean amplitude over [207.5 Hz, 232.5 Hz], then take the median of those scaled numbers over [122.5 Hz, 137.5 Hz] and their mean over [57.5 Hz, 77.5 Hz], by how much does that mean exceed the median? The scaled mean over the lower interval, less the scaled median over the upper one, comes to 0.30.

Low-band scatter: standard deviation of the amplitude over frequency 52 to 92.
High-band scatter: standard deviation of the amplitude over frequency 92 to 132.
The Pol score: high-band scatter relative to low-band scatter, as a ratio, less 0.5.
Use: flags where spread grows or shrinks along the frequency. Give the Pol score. 0.55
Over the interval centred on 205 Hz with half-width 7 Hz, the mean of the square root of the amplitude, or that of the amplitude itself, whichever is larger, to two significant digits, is 21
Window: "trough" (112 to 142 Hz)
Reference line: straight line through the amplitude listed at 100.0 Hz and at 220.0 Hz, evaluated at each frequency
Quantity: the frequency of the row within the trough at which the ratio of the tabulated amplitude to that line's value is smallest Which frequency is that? 115.0 Hz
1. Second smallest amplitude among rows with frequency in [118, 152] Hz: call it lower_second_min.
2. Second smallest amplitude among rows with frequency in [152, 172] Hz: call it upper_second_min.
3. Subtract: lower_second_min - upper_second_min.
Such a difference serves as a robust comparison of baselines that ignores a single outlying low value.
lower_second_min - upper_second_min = -9.9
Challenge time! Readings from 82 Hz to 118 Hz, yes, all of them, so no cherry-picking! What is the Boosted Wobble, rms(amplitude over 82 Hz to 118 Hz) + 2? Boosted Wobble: 22.8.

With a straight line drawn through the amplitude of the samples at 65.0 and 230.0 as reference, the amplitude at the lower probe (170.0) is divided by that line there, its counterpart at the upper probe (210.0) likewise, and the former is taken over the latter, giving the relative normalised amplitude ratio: 1.1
